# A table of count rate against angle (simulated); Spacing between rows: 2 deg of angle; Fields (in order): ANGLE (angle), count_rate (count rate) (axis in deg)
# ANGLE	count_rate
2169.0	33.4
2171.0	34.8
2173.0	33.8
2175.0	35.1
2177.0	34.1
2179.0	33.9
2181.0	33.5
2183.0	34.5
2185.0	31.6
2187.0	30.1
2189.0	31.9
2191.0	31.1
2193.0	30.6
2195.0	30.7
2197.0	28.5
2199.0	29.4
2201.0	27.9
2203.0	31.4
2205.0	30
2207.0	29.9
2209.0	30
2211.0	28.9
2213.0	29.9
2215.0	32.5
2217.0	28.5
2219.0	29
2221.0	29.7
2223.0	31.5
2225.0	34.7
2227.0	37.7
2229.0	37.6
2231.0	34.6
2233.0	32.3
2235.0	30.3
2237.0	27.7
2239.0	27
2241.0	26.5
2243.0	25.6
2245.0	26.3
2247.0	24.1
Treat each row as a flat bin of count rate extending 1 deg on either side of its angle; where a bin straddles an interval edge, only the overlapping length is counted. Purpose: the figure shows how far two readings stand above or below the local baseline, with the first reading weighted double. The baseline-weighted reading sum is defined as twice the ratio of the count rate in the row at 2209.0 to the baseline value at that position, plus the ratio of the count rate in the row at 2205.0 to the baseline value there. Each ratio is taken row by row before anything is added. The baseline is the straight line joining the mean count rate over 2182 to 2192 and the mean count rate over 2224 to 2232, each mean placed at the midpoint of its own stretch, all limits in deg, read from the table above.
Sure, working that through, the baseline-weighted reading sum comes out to 2.65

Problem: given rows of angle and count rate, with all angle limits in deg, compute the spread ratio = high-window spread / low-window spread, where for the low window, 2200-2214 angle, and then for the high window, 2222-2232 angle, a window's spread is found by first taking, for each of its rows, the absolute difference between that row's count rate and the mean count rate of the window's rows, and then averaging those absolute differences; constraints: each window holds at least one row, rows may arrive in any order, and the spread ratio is 2.6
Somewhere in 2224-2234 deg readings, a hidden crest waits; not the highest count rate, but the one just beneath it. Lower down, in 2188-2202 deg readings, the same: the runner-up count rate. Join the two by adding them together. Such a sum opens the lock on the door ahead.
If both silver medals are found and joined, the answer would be 69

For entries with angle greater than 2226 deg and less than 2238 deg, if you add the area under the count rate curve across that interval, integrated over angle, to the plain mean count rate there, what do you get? 434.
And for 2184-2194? 342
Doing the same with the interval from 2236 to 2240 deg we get 137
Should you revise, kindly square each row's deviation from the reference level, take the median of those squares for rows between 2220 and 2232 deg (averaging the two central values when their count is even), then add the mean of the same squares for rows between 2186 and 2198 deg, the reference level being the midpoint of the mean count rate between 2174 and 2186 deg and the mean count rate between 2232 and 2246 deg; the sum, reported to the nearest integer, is 16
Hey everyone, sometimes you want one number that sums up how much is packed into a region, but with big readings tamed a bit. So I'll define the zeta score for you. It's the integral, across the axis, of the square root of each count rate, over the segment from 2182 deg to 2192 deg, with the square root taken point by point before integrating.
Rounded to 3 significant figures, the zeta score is 56.4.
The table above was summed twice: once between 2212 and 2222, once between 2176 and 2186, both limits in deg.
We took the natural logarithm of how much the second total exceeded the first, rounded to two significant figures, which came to 2.9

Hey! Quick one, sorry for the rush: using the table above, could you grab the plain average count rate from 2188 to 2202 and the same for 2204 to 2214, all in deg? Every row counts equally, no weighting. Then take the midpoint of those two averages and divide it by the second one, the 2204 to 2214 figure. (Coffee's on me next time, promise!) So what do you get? 1.00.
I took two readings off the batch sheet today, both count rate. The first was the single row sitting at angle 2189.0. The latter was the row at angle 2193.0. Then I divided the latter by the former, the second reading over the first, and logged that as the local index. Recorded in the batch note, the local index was 0.96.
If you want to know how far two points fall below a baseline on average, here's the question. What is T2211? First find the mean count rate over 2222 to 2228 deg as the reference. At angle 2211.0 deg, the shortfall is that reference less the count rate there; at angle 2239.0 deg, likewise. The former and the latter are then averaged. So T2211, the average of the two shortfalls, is 6.7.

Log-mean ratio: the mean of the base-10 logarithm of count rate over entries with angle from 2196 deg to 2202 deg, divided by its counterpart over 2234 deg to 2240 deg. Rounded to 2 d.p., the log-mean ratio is 1.00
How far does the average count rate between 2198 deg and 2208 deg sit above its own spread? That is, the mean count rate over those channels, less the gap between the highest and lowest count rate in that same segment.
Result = 26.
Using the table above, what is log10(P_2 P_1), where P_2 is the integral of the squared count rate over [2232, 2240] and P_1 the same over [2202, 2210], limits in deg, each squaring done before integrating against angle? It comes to 7.71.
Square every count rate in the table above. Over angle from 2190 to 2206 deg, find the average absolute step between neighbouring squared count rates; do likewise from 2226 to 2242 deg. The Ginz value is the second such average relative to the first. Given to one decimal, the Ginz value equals 1.2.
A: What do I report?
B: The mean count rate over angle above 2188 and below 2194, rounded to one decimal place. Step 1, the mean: 31.2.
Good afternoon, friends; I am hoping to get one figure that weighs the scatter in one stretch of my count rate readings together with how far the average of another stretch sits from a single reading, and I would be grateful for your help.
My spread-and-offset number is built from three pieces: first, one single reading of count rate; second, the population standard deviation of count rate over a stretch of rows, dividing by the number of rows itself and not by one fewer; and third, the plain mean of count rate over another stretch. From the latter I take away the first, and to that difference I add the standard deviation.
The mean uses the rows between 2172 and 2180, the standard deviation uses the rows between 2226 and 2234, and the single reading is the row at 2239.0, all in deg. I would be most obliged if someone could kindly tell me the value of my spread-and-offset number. 9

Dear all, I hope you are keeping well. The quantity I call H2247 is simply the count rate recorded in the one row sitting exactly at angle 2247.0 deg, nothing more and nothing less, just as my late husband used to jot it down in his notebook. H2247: 24.1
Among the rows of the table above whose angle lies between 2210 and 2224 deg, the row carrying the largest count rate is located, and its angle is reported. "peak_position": 2215.0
